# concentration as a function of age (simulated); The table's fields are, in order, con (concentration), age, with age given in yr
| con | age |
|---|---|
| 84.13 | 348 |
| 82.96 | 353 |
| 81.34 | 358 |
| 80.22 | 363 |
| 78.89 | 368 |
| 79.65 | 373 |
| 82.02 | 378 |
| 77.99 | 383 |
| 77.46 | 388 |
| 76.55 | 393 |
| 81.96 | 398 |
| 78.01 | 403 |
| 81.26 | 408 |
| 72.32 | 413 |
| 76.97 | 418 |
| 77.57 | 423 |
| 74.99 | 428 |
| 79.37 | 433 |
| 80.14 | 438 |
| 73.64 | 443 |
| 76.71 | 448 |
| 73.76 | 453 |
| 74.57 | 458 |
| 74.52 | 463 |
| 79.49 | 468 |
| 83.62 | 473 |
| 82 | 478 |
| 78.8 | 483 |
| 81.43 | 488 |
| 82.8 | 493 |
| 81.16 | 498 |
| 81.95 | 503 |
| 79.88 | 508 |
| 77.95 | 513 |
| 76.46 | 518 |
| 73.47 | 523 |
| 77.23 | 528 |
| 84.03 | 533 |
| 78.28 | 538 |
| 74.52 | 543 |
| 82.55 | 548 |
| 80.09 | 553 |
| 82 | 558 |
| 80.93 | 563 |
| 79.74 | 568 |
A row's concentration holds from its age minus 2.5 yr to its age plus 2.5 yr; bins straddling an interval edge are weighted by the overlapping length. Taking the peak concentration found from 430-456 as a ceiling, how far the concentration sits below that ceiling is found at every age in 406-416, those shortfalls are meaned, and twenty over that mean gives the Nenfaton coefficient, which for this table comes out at 6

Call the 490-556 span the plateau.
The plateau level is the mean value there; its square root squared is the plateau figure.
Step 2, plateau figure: 79.3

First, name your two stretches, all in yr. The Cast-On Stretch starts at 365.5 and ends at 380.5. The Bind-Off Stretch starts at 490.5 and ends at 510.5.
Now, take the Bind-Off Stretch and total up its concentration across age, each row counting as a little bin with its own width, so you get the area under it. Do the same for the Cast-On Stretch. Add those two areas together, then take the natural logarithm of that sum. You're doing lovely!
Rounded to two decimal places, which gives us 7.95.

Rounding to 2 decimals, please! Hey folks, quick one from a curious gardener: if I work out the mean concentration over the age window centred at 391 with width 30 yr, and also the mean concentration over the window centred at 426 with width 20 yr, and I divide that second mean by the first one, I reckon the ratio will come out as 0.98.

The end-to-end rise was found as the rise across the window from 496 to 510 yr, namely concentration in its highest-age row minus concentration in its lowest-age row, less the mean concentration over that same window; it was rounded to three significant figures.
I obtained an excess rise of -82.3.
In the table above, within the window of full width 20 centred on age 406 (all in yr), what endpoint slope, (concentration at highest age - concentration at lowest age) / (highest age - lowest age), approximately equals -0.64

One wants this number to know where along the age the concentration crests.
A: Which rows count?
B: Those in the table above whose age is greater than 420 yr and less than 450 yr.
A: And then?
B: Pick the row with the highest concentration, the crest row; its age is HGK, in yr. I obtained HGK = 438 yr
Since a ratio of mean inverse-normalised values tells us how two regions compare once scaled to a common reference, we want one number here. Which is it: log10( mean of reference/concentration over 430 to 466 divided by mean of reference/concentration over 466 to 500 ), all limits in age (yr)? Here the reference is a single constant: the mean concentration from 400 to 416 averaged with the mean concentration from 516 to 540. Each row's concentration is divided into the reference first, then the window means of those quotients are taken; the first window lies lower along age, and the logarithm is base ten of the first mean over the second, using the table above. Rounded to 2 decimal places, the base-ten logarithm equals 0.03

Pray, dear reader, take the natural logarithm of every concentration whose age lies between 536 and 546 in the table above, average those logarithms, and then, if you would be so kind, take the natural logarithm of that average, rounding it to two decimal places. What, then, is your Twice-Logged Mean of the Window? 1.47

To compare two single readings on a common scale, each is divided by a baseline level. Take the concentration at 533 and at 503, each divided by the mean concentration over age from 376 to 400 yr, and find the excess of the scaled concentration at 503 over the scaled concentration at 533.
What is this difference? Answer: -0.03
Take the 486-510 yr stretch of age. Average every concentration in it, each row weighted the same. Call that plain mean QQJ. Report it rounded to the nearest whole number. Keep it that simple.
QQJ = 81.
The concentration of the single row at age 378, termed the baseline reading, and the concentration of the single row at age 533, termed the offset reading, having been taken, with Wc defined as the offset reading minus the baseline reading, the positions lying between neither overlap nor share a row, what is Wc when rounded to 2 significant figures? 2.0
